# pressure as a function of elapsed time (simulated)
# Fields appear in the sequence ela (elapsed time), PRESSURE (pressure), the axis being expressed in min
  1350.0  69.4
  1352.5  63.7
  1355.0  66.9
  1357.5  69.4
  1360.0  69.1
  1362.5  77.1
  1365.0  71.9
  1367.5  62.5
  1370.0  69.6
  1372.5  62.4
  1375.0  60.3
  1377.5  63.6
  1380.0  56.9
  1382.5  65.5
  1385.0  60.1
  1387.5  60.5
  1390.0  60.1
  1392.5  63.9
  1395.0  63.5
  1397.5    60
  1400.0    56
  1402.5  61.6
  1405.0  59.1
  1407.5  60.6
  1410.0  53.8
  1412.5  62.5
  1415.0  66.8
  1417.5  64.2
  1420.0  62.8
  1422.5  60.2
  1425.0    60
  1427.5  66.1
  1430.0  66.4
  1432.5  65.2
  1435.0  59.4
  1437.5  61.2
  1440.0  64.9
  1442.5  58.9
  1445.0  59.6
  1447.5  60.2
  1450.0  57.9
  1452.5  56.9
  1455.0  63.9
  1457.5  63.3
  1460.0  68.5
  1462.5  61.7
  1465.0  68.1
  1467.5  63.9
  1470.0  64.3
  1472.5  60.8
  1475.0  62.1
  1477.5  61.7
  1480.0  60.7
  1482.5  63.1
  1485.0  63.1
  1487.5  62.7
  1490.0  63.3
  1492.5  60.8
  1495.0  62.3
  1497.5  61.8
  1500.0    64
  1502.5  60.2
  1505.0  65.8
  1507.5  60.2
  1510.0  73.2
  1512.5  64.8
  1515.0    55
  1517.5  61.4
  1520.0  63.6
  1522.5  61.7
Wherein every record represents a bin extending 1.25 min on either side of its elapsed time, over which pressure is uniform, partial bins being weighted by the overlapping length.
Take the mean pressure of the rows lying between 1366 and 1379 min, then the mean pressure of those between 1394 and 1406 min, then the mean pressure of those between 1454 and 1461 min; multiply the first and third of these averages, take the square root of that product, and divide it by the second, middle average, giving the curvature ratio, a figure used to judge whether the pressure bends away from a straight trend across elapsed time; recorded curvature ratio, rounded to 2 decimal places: 1.07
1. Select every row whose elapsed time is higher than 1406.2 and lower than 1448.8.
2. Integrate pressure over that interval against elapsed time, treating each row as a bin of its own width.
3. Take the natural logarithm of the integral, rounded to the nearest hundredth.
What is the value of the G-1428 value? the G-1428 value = 7.88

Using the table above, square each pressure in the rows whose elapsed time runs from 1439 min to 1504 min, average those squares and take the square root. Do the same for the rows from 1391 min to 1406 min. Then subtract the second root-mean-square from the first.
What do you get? 1.6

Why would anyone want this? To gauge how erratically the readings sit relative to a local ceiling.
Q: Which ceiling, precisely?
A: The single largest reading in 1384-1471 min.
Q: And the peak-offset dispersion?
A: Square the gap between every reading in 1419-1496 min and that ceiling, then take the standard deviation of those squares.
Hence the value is 33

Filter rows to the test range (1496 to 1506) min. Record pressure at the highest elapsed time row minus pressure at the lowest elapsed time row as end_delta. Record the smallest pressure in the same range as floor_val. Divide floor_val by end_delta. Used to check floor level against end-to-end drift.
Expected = 15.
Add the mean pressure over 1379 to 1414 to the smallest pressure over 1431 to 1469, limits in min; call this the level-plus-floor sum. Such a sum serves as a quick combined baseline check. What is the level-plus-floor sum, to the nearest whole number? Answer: 117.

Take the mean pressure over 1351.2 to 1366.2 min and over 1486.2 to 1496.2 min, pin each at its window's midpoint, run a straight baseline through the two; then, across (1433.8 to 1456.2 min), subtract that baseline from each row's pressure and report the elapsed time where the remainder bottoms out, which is 1452.5 min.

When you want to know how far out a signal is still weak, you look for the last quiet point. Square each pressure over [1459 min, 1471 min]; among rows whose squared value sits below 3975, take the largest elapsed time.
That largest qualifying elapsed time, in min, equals 1462.5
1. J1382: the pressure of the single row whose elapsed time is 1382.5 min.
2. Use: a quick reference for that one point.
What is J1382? 65.5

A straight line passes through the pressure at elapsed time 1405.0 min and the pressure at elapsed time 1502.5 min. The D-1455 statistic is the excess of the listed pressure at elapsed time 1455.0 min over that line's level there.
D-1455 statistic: 4.2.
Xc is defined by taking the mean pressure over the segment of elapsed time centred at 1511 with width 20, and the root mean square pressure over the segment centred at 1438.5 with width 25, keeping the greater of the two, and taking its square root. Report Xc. 7.94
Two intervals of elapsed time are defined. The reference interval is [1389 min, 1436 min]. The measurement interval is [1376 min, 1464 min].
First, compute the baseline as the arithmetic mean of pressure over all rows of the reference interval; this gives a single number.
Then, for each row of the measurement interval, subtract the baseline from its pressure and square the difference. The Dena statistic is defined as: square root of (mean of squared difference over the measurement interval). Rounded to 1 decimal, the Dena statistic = 3.3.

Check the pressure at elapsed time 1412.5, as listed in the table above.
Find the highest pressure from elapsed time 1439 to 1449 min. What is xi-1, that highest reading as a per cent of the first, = 104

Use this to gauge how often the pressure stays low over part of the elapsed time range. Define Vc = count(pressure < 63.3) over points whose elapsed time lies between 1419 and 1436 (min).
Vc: 4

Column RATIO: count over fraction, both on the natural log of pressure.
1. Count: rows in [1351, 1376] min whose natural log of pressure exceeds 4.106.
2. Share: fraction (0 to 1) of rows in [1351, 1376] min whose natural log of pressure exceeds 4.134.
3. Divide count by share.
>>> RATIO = 11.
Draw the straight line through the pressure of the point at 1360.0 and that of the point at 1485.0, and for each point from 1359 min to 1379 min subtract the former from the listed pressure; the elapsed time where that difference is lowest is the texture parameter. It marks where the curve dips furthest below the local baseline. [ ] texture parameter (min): 1375.0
